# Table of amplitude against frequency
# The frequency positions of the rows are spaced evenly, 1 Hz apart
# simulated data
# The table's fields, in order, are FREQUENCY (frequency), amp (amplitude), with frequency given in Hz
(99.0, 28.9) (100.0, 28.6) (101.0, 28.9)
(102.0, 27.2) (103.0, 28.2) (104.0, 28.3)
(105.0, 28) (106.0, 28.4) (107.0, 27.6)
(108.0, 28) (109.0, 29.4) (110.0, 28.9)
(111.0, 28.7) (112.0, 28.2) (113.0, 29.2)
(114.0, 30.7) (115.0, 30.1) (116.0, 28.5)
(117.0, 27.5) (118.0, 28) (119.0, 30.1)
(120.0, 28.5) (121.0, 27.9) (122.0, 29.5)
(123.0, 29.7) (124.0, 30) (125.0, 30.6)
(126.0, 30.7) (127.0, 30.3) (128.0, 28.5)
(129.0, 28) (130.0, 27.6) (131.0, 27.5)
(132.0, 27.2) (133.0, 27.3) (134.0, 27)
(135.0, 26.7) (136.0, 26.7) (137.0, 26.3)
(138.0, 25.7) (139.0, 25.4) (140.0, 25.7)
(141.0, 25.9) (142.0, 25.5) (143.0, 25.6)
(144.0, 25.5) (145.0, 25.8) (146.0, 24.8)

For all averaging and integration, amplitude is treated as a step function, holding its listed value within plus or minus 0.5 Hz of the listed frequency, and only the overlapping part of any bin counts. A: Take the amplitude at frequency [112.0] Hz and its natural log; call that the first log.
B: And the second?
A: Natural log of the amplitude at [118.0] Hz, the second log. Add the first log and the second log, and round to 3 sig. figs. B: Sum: 6.67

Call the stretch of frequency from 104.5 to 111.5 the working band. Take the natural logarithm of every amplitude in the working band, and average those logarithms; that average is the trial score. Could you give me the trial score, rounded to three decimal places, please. 3.347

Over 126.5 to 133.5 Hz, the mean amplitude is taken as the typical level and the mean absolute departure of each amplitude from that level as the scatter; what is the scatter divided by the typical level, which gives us 0.027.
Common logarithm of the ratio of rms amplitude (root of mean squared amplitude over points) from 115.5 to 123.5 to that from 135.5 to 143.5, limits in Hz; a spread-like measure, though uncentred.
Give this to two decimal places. 0.05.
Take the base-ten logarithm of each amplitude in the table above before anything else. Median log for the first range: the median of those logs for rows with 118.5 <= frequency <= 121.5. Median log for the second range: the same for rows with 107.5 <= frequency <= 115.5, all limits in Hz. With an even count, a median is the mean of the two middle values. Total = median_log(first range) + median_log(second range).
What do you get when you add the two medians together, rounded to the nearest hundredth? 2.92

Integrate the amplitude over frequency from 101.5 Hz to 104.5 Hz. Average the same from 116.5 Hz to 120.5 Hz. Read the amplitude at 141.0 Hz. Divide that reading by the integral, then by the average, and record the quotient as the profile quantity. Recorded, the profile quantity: 0.011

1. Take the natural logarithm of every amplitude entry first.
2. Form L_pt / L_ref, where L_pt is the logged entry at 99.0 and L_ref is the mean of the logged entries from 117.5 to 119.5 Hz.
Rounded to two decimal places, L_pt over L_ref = 1.00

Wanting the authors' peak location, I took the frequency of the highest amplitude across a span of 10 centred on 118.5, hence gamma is 114.0 Hz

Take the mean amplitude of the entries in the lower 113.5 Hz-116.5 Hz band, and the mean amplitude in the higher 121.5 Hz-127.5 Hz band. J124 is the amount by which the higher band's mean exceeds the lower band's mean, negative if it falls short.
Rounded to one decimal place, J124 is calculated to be 0.4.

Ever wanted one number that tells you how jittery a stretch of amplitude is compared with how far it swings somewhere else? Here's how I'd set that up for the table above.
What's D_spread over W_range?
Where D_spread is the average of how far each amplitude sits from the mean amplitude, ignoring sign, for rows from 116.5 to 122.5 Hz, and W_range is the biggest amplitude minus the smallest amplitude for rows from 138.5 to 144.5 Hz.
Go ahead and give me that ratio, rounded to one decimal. 1.6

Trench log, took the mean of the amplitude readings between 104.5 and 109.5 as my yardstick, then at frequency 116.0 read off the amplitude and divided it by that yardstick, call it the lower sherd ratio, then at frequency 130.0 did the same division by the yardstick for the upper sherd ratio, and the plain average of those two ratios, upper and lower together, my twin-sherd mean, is 0.99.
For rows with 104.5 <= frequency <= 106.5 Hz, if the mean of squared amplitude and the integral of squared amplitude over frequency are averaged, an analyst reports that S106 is 1193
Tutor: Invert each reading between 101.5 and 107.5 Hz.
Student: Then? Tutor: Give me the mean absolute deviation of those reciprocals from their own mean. 0.0005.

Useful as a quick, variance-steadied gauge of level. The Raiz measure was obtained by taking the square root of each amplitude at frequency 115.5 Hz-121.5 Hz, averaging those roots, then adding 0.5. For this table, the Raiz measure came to 5.83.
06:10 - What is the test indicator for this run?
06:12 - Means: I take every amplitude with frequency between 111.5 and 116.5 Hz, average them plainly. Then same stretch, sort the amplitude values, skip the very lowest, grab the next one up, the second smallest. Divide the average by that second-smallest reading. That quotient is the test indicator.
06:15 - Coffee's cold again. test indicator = 1.03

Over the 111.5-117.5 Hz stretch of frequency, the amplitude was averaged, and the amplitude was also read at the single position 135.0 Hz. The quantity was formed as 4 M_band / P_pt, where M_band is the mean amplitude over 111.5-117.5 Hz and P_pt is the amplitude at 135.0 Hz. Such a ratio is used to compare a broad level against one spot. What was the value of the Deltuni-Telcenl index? 4.35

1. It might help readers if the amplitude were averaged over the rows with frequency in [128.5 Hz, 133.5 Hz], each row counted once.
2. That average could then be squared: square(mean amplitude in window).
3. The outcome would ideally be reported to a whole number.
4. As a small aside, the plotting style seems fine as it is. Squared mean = 757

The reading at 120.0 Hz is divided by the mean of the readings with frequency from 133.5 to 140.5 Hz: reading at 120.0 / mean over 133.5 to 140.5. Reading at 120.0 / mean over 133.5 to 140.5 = 1.09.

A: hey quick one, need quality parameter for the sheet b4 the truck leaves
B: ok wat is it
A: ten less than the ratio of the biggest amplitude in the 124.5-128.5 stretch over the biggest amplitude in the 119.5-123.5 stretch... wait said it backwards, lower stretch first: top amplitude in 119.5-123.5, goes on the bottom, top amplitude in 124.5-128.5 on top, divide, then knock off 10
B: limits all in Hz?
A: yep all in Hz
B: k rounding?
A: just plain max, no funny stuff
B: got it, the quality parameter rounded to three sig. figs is -8.97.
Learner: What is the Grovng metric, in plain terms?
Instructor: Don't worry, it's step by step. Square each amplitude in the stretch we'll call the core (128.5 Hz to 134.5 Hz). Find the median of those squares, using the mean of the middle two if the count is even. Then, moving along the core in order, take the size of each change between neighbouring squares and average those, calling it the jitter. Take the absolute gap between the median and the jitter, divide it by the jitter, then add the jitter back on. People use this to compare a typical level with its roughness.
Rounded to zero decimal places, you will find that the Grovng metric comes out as 69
